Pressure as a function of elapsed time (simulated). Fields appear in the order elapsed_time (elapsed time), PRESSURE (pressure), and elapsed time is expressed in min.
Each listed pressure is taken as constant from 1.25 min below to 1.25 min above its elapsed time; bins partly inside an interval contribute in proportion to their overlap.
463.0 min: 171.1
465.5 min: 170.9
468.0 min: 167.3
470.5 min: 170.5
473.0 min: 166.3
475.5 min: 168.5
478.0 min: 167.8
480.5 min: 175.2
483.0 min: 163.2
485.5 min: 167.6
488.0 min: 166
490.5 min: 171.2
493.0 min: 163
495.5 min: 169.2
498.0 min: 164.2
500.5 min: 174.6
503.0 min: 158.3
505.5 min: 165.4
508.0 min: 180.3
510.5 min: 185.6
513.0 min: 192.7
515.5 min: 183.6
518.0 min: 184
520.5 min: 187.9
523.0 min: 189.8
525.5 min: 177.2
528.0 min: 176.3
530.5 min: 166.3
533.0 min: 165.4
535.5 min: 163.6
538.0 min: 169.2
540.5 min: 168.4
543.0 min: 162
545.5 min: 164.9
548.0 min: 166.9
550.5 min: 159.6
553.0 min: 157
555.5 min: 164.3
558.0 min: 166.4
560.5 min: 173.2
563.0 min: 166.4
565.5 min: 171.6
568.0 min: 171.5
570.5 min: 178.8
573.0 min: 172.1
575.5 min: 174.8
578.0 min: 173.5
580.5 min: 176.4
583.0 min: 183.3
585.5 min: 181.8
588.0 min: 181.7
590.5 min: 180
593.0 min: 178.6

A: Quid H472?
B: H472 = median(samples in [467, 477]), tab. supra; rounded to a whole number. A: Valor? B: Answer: 168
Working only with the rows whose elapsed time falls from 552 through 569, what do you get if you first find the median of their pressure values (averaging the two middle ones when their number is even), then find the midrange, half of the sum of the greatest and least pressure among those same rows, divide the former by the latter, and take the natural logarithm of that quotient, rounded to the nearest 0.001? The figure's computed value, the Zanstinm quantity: 0.008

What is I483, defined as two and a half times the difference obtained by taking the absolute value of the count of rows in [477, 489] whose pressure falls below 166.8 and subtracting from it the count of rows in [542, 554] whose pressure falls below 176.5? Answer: -7.5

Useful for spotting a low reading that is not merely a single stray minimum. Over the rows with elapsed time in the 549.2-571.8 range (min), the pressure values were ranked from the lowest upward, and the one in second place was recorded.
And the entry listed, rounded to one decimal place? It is 159.6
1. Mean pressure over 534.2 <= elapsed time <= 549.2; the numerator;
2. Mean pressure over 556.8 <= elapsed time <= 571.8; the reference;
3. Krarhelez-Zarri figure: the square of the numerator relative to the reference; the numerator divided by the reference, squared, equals 0.94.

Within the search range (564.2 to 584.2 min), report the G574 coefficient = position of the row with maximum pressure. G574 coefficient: 583.0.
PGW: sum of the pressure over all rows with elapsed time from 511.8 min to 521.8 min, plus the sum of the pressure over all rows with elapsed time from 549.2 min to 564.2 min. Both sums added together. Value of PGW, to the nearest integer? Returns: 1735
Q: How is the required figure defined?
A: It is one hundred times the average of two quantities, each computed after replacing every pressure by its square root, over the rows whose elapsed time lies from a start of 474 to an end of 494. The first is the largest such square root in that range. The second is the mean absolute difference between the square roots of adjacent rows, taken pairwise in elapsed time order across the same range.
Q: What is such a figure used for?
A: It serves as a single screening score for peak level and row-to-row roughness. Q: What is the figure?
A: 673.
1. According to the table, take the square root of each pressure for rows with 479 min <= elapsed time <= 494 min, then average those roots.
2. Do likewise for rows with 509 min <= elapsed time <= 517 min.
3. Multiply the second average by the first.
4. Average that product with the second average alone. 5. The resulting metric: 95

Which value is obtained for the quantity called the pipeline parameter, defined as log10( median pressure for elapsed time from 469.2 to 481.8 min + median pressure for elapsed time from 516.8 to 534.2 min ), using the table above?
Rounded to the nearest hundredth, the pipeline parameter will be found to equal 2.54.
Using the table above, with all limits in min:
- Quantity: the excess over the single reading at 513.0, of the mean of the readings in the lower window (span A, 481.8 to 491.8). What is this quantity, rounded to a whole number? -26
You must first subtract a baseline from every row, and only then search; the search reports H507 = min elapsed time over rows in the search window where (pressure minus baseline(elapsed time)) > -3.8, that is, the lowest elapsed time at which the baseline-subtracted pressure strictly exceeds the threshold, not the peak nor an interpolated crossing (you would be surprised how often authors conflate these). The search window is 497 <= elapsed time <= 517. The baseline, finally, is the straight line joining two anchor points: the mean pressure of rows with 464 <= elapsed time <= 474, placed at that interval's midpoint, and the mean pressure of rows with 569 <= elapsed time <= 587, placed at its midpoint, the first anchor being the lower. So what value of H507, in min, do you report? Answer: 500.5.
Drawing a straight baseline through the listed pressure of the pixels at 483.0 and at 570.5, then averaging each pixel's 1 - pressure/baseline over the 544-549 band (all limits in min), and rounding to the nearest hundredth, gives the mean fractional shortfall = 0.05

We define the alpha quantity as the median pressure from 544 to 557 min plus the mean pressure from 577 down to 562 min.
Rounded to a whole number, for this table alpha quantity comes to 337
